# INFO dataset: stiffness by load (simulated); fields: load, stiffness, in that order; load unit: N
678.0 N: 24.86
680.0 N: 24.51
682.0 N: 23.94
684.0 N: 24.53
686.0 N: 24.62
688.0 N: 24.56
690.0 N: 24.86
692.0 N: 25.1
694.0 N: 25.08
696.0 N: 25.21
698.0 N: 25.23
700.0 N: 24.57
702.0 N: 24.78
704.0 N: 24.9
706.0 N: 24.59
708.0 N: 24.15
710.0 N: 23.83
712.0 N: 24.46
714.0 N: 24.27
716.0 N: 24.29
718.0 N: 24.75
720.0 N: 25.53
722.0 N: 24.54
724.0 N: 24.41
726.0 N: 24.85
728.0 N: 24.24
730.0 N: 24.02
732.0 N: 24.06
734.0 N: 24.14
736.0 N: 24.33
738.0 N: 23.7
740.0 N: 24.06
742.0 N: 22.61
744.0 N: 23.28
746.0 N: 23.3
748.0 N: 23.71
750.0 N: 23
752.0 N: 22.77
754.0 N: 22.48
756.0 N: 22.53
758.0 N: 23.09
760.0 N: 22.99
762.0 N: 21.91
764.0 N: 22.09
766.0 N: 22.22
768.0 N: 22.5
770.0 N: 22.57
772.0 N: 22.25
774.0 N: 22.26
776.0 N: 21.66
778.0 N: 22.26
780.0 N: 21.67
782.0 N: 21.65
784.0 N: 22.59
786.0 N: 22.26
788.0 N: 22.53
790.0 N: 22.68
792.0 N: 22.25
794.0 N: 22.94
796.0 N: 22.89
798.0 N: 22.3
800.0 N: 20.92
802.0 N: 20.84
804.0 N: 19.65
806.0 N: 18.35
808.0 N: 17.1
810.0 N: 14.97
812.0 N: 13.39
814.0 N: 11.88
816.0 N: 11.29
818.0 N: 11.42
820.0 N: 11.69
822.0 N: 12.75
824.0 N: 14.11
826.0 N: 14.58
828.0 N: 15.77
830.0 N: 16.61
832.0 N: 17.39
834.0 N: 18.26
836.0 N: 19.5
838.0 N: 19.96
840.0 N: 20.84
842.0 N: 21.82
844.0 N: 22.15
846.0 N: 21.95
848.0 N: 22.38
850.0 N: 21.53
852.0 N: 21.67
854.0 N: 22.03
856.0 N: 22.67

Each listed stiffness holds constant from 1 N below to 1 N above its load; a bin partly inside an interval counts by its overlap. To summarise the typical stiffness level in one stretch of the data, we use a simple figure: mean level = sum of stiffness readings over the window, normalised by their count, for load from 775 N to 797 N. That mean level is 22.3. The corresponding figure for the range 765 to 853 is 19.4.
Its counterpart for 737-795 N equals 22.6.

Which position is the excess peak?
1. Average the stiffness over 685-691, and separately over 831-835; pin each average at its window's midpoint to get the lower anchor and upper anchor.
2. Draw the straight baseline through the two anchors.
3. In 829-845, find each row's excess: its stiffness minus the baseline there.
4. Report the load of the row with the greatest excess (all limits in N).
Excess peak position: 844.0 N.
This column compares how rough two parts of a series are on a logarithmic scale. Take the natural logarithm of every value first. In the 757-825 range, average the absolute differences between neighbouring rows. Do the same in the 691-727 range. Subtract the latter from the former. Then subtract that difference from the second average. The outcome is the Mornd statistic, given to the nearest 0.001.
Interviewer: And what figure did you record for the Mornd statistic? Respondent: -0.010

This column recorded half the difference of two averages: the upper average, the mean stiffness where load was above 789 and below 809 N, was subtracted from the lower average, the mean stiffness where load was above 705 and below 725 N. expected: 1.7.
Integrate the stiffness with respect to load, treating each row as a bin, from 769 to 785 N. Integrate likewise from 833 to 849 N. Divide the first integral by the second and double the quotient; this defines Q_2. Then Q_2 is 2.12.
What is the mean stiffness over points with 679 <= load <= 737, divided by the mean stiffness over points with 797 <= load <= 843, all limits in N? 1.47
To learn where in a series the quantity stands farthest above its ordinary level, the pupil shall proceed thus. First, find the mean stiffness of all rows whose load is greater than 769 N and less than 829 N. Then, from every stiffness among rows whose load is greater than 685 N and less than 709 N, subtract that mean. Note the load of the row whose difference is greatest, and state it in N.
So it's 698.0 N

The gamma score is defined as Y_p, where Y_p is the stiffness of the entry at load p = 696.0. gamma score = 25.21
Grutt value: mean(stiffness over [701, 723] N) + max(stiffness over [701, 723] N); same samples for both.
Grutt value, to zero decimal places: 50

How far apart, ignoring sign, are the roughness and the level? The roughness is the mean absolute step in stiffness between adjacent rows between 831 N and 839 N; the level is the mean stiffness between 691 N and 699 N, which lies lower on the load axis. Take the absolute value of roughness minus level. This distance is 24.3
